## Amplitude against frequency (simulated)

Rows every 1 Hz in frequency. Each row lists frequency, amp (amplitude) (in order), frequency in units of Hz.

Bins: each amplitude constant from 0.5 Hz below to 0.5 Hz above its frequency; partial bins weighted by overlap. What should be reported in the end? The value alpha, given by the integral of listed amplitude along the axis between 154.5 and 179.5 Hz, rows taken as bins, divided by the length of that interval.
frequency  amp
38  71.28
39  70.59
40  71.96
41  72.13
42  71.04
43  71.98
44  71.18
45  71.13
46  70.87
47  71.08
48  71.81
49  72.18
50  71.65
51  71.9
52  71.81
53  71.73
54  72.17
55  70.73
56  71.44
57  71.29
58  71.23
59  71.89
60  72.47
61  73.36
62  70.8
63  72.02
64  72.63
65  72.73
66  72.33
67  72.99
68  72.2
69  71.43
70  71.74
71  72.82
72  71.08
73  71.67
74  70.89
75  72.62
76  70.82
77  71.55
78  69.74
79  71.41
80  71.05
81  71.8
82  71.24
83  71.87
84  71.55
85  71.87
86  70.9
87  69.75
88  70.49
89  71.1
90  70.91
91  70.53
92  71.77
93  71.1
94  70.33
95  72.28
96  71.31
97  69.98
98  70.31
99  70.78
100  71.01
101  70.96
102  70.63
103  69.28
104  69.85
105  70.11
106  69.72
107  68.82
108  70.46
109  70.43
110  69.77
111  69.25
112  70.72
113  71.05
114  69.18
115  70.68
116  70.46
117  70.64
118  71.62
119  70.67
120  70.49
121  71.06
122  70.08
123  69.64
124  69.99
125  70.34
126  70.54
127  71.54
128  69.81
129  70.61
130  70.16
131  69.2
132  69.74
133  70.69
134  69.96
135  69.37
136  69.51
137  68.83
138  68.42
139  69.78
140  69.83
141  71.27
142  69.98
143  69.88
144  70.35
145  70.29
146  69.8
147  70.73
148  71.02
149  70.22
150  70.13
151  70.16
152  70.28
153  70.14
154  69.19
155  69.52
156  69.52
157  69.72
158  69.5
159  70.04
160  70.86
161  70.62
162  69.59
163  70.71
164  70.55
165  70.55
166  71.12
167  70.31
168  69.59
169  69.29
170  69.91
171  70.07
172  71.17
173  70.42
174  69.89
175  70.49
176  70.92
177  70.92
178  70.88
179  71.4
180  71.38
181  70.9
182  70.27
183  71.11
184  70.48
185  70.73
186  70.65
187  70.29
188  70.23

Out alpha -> 70.3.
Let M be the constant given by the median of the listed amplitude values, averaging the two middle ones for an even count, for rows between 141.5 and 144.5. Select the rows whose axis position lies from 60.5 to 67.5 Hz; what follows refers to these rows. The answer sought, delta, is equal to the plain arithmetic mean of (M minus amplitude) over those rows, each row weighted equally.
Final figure -2.4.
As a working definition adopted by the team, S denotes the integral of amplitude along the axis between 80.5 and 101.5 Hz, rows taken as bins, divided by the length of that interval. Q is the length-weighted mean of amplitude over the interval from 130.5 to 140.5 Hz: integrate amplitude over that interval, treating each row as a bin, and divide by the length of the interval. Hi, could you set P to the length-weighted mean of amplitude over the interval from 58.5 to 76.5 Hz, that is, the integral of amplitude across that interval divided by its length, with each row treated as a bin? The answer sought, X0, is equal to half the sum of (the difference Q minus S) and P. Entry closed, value 35.26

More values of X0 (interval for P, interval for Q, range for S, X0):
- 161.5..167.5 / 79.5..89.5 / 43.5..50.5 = 35.11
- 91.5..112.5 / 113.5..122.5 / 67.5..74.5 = 34.64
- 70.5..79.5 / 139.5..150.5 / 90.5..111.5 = 35.65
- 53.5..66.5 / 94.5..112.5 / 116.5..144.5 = 36.05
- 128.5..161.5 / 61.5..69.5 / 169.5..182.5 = 35.73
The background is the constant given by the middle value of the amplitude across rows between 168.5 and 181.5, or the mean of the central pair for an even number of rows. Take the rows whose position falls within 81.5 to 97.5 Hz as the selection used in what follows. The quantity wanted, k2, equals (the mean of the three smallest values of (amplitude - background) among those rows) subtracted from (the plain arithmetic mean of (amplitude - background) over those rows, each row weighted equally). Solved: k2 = 1.04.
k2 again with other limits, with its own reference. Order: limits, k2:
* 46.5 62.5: 0.85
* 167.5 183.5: 0.95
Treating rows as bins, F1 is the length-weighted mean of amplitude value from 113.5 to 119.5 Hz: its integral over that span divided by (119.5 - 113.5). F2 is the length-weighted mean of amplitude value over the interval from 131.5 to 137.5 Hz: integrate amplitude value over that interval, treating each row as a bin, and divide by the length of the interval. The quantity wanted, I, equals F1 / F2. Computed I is 1.01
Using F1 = 70.5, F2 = 69.7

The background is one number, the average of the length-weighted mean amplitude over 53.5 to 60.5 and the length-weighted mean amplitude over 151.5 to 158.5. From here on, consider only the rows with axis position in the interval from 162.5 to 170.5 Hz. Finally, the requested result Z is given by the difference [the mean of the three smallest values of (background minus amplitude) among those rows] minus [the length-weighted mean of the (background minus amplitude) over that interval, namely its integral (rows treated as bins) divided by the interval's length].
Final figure -0.54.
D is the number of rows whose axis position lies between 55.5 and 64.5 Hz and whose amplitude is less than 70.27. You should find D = 0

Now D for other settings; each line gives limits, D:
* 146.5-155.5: 6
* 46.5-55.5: 0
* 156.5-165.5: 4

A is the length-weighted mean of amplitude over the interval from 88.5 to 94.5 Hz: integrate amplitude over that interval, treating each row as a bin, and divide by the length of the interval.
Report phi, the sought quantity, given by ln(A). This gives 4.26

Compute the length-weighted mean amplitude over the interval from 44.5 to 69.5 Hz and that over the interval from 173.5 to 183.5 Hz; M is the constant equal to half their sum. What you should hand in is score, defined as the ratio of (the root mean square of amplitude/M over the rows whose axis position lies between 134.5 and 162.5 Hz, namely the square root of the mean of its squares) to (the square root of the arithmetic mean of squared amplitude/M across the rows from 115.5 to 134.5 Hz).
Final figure 0.99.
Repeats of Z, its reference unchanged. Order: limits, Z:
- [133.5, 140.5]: -0.47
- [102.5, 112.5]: -0.70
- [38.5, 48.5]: -0.65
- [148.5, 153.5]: -0.03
